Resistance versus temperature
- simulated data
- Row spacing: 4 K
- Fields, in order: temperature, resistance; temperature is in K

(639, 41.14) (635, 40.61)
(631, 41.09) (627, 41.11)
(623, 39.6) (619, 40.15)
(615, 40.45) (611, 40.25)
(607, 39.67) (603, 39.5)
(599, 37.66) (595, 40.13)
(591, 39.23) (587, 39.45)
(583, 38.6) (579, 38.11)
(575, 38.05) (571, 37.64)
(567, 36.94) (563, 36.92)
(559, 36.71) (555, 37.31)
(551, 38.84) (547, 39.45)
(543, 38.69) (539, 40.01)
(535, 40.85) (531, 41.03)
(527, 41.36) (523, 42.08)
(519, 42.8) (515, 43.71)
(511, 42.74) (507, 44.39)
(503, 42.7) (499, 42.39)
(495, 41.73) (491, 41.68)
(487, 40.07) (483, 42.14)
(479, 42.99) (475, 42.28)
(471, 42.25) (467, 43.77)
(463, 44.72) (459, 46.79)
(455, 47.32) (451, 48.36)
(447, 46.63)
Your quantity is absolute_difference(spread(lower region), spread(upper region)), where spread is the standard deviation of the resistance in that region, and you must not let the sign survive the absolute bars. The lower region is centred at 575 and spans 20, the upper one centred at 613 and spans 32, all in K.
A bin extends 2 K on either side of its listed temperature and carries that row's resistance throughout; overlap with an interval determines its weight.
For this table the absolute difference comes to 0.39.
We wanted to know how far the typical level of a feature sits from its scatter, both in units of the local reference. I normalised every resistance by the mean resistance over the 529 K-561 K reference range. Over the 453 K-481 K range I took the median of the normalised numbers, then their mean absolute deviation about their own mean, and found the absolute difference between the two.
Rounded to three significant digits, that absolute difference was 1.08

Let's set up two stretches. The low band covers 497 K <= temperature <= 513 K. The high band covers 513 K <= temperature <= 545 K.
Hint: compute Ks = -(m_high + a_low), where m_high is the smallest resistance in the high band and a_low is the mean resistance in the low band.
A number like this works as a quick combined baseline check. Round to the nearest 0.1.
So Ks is -81.7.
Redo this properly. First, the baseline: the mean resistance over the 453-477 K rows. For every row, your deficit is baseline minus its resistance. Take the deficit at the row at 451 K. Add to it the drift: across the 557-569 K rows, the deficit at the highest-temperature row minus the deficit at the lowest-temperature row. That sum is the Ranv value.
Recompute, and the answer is -4.1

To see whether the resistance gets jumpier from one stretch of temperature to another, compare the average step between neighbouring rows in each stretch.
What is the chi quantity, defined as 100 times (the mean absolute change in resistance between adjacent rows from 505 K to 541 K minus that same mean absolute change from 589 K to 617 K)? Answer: -24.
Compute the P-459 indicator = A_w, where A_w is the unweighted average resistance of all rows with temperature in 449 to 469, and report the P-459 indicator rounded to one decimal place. 46.2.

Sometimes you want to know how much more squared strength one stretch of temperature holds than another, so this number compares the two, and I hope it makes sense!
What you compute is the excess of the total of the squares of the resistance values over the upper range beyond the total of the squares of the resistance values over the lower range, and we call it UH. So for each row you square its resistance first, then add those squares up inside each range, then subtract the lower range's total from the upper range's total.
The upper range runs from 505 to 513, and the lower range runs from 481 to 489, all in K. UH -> 416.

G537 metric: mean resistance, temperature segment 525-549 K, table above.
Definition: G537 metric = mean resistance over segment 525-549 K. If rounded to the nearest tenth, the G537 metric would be 40.2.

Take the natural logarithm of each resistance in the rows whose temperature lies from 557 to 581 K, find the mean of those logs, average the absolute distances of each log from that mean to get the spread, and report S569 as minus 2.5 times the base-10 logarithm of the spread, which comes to 4.60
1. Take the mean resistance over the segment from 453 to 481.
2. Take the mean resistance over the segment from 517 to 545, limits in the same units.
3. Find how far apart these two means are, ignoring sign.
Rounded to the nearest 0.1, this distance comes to 3.3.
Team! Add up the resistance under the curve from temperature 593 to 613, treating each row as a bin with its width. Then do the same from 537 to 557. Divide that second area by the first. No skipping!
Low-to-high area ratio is 0.99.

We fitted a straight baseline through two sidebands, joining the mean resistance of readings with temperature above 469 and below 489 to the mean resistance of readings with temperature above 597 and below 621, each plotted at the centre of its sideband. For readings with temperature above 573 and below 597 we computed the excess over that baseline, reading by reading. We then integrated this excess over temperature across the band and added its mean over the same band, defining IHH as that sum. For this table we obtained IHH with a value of -28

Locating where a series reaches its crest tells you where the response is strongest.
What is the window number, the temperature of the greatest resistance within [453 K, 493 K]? 455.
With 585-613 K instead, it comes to 611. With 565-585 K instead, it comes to 583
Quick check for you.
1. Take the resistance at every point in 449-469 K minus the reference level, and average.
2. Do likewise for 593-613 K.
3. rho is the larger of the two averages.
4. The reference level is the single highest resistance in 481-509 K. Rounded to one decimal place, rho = 1.8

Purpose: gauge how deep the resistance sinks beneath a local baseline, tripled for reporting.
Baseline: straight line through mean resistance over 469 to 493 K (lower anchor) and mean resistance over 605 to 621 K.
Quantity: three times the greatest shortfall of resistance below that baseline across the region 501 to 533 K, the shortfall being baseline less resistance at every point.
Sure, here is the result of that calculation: 1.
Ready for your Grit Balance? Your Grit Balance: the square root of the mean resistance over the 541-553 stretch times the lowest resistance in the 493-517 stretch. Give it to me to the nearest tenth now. 40.3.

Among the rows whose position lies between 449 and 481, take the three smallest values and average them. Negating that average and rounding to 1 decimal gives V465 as -42.5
